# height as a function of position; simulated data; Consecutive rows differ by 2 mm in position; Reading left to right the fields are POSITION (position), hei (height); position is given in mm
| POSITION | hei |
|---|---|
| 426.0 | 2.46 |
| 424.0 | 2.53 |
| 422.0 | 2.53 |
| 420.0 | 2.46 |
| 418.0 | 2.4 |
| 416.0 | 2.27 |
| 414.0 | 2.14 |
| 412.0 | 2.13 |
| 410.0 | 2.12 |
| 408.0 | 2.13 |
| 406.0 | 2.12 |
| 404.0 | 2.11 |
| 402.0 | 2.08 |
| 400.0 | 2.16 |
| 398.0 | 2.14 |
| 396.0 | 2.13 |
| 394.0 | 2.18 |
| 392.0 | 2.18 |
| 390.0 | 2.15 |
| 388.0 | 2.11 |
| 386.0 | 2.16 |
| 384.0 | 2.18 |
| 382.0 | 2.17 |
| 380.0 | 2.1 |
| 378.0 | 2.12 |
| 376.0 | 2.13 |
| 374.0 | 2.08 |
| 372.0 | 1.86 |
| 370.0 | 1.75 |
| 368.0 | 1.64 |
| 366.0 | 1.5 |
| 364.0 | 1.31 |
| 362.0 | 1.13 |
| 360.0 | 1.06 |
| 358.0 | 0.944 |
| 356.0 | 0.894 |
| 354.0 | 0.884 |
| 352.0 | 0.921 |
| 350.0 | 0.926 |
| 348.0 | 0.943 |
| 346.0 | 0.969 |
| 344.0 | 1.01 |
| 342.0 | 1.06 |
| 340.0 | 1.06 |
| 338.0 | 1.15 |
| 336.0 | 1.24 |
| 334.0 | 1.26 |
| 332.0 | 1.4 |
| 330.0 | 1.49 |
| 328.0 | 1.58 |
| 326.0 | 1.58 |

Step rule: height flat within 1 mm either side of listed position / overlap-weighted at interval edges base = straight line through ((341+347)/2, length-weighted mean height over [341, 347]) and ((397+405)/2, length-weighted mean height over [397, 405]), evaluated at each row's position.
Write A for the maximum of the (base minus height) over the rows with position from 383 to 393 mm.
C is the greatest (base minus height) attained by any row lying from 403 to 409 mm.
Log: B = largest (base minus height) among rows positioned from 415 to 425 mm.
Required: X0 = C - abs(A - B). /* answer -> -0.25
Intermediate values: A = -0.2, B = 0.14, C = 0.13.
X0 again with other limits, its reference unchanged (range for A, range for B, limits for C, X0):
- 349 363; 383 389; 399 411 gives -0.42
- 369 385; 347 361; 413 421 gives -0.35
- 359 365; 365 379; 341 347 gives -0.24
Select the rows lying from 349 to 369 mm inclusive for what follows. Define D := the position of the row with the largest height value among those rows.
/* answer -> 368.0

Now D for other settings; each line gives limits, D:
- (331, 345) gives 332.0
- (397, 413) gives 400.0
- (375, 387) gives 384.0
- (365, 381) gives 376.0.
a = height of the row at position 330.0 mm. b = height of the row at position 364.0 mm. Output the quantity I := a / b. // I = 1.14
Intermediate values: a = 1.49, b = 1.31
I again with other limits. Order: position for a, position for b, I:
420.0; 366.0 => 1.64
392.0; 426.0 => 0.89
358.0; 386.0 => 0.44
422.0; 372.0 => 1.36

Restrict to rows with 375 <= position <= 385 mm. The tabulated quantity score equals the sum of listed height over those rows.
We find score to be 10.7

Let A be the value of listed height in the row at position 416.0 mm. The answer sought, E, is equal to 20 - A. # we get 17.73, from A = 2.27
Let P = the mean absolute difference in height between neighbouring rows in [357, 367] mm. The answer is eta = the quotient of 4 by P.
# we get 29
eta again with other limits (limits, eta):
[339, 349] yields 137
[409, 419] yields 57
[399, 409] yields 123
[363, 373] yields 29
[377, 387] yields 133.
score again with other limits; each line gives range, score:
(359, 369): 6.6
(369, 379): 9.9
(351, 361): 4.7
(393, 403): 10.7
